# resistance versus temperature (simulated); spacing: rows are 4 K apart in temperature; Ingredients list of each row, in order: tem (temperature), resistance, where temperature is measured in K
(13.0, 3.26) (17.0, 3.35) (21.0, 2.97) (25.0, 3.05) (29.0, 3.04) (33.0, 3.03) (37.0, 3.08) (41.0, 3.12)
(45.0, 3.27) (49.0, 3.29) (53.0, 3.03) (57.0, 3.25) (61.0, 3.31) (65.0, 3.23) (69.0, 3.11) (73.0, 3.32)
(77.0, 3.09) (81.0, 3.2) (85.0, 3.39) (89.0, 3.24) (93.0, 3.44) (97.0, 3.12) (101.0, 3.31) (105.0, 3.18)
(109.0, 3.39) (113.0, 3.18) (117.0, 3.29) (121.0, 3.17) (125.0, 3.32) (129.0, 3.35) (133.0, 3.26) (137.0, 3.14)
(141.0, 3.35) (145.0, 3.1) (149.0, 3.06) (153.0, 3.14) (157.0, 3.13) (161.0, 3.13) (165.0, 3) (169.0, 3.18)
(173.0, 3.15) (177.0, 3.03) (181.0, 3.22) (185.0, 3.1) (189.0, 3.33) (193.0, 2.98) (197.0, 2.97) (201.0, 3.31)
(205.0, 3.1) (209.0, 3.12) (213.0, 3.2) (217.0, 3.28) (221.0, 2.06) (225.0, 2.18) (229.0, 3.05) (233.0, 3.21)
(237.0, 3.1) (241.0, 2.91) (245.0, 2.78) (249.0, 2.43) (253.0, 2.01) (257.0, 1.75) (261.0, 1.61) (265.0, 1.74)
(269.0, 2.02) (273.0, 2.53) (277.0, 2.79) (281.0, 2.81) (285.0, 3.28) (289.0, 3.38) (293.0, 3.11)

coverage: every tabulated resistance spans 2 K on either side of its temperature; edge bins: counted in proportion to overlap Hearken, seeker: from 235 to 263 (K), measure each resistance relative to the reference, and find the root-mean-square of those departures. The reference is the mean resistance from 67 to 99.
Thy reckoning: 1.03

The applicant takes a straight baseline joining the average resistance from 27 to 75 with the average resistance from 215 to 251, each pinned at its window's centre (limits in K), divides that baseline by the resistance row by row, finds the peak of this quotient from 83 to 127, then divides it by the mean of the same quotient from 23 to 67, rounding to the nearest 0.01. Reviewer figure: 0.97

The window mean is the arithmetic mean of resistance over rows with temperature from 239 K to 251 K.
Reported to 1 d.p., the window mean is 2.7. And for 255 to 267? 1.7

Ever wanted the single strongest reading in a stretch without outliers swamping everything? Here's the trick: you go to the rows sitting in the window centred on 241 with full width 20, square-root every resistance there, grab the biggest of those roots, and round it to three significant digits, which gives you 1.79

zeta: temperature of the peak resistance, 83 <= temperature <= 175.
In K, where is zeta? 93.0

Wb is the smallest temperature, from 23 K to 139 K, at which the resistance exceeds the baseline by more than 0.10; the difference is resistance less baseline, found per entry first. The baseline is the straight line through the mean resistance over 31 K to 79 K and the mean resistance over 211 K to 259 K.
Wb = 61.0 K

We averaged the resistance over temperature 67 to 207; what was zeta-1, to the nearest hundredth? 3.19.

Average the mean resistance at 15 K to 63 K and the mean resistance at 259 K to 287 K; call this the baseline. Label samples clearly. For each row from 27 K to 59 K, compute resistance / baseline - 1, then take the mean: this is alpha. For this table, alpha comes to 0.132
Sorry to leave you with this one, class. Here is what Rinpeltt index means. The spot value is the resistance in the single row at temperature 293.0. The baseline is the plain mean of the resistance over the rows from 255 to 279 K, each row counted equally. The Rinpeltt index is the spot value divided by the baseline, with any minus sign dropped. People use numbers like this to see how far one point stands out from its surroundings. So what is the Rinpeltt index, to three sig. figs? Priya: 1.50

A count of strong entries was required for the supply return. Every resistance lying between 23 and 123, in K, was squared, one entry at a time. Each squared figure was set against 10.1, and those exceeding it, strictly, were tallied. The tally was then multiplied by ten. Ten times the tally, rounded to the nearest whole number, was 150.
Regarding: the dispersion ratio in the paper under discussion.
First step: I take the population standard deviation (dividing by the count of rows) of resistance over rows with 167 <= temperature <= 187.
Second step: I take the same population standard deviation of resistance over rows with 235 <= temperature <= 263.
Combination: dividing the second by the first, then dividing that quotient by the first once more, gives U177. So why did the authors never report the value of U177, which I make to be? 126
